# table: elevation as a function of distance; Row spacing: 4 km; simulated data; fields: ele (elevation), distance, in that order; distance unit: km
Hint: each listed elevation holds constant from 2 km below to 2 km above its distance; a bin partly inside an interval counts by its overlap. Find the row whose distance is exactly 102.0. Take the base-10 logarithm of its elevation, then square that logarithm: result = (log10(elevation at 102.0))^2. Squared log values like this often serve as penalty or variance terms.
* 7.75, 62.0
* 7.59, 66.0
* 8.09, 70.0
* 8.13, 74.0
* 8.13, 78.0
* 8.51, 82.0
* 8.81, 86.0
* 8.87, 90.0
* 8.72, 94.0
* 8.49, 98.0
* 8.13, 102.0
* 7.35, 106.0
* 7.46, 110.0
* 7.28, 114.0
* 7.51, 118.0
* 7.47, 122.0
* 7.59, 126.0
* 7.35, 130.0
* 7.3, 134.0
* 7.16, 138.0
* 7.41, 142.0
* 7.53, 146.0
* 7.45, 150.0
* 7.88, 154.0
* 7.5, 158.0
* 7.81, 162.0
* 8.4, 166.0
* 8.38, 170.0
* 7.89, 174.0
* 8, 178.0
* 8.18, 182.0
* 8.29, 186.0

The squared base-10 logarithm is 0.828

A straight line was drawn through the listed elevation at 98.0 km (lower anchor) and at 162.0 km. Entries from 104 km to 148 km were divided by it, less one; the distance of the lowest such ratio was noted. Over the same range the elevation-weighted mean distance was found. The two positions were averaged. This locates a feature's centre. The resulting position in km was 116.0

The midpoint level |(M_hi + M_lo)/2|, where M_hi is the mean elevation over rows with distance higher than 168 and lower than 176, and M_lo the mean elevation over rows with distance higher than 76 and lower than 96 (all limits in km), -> 8.4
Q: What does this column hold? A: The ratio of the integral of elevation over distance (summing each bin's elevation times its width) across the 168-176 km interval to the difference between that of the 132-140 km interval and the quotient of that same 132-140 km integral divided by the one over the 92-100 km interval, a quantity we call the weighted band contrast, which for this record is 1.14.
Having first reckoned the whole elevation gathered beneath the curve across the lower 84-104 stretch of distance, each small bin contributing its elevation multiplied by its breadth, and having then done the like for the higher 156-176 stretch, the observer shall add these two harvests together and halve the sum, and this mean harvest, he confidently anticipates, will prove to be 166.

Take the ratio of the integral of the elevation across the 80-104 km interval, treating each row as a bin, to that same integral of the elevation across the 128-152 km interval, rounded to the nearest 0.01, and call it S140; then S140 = 1.17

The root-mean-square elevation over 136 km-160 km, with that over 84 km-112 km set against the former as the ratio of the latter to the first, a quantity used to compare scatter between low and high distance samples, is 1.11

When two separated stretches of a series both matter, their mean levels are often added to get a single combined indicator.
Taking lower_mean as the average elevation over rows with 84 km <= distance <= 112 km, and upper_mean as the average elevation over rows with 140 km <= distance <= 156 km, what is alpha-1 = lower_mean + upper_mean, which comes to 15.83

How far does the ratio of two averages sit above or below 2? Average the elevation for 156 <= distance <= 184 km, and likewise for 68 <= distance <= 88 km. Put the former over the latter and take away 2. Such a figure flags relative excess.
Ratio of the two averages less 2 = -1.04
